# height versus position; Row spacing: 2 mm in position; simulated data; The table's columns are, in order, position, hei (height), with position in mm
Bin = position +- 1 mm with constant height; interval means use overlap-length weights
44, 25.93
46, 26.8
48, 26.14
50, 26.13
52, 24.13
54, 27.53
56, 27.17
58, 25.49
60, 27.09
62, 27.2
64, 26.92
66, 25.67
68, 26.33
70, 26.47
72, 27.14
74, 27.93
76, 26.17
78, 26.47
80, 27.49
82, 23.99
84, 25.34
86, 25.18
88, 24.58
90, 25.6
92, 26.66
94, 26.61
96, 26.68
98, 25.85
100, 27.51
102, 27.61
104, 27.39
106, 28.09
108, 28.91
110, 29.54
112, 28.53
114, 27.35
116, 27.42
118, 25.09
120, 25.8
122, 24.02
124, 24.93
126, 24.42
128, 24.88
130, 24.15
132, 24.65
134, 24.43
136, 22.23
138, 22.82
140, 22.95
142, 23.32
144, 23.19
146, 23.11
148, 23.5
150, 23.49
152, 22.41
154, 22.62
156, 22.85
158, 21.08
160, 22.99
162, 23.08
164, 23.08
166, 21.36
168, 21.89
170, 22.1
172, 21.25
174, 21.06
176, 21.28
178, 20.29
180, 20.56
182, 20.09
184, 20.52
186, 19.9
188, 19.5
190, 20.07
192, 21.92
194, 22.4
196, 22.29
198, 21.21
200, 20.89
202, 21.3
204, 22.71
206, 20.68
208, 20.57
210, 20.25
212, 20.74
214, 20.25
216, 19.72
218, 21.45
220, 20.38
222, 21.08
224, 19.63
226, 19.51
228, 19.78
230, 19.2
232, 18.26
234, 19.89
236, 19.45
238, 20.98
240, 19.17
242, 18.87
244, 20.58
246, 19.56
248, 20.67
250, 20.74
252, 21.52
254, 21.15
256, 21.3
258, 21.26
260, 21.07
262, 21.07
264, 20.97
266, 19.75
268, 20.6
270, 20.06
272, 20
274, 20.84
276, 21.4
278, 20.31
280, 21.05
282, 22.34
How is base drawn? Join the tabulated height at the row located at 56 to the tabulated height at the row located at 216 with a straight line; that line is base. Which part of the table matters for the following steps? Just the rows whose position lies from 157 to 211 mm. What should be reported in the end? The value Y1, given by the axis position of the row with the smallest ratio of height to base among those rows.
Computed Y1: 188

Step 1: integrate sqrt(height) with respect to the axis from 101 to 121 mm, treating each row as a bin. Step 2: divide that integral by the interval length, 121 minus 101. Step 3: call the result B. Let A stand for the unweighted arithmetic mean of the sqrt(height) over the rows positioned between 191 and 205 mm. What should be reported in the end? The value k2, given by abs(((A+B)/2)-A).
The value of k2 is 0.29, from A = 4.7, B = 5.2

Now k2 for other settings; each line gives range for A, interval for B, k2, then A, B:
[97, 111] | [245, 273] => 0.36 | 5.3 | 4.5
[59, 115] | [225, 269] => 0.34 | 5.2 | 4.5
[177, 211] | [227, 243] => 0.08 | 4.6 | 4.4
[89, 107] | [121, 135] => 0.12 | 5.2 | 4.9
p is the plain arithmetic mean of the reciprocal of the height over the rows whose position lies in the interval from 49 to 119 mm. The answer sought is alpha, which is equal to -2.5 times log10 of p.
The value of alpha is 3.56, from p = 0.0376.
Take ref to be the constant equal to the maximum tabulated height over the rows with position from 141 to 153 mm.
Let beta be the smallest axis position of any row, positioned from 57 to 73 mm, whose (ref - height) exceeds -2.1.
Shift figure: 58 mm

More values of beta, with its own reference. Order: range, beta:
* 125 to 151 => 126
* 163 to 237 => 164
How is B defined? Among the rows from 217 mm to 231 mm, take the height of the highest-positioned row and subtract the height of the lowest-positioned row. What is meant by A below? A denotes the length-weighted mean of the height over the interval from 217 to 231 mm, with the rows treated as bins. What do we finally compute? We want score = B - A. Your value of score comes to -22.4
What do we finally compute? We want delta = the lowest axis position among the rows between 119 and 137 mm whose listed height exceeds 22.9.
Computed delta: 120 mm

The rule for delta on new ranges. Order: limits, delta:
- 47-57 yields 48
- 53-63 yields 54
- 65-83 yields 66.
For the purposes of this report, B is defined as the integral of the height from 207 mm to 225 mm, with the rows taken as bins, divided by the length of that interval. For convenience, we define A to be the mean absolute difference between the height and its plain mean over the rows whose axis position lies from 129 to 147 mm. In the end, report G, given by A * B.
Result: 13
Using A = 0.65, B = 20.5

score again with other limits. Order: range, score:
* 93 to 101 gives -25.8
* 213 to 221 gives -20.3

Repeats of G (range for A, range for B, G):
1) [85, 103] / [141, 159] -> 19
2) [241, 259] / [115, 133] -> 16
